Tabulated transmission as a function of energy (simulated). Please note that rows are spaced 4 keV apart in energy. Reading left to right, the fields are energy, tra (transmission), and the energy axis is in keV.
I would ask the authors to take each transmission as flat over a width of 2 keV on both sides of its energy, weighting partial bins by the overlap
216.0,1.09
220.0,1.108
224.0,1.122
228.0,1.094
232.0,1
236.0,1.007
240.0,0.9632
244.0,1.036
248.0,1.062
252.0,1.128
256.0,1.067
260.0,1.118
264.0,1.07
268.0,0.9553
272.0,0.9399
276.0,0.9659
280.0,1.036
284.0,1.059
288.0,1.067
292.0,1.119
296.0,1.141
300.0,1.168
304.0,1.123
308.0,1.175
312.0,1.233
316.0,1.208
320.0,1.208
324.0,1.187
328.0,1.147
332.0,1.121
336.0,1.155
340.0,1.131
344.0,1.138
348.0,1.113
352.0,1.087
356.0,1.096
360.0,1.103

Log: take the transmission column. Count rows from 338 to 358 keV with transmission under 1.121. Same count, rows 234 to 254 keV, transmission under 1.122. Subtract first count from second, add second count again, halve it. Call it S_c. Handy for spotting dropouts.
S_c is 2.5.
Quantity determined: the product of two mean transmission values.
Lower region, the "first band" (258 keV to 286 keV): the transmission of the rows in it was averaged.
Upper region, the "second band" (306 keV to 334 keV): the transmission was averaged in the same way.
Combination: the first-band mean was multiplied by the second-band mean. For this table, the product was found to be 1.21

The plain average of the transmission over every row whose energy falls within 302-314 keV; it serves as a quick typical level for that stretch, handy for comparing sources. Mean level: 1.18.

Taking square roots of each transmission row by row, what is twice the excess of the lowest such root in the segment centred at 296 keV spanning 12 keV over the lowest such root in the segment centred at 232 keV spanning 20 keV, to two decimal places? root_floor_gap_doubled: 0.15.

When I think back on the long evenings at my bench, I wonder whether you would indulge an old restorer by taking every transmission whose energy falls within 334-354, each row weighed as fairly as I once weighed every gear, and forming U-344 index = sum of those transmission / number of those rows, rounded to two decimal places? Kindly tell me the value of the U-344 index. 1.12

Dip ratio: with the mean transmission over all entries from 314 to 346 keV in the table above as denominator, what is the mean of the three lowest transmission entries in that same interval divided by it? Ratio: 0.973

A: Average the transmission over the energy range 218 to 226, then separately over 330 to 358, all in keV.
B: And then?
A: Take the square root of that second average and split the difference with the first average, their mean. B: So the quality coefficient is 1.09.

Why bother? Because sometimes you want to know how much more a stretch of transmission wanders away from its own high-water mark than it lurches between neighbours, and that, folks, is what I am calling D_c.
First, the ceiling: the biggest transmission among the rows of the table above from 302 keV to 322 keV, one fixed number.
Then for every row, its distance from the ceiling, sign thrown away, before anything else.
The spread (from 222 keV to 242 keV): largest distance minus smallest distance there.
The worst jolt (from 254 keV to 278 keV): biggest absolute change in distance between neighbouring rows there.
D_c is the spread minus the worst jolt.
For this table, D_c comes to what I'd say 0.044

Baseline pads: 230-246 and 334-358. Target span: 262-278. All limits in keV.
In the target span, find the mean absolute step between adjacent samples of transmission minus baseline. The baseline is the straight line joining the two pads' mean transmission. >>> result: 0.053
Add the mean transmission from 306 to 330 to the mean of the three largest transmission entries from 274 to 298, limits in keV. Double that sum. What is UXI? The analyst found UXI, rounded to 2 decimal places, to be 4.60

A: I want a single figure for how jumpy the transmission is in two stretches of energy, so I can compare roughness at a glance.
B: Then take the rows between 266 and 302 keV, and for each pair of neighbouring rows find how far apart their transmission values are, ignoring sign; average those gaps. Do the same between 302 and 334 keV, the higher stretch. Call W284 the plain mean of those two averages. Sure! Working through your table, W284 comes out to 0.031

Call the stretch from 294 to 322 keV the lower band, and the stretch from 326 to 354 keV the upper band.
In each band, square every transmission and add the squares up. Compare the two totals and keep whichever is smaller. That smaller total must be 8.9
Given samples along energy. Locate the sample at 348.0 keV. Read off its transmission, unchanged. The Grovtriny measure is 1.113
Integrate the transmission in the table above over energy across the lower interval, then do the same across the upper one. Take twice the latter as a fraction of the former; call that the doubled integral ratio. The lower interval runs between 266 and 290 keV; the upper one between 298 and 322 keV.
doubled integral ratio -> 2.36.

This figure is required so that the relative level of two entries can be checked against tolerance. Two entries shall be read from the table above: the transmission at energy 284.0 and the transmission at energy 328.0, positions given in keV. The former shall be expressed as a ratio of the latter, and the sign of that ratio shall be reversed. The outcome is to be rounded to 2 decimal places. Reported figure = -0.92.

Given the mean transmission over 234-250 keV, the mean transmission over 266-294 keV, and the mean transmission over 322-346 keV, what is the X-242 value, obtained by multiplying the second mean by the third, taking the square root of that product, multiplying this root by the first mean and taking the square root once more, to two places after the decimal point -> 1.05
